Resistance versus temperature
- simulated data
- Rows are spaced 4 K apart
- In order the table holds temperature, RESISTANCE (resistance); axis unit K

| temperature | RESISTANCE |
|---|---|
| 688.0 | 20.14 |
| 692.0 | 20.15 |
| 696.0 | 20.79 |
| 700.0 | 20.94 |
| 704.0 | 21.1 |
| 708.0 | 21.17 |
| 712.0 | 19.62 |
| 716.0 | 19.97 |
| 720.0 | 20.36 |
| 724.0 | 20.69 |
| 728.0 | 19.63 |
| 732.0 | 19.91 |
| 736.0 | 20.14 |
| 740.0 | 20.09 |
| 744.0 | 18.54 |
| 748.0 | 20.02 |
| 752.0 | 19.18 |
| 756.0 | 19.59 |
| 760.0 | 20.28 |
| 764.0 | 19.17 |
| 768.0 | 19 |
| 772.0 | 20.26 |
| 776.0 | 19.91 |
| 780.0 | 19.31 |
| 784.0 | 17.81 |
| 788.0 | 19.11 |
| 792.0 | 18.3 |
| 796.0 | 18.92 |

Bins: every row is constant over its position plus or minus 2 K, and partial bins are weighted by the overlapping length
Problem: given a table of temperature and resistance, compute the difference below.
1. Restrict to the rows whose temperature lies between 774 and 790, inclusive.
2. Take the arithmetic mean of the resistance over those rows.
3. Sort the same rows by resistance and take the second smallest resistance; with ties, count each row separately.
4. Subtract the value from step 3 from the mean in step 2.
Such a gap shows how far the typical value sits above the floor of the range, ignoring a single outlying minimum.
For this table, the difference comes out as -0.1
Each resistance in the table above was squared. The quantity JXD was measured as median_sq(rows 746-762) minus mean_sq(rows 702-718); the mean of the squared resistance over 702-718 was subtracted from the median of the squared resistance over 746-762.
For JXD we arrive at -27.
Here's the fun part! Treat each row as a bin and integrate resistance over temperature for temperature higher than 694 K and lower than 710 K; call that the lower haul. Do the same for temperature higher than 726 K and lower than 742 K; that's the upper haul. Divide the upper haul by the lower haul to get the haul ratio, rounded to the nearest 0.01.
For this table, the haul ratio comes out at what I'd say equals 0.95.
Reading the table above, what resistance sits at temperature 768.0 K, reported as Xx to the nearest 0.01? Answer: 19.00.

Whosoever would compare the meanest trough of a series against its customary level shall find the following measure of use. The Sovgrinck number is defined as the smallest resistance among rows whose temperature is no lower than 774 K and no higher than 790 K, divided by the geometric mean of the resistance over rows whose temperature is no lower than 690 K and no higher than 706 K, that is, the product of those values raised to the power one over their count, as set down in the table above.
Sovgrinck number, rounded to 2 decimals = 0.86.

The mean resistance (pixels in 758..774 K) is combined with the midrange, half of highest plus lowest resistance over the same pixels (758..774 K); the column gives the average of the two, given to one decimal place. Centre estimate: 19.7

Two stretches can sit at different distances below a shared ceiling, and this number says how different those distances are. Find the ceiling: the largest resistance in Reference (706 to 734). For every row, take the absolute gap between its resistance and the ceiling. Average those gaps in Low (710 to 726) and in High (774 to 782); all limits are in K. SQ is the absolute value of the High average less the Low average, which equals 0.55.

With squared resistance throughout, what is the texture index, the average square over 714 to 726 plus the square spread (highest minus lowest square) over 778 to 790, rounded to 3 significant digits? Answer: 469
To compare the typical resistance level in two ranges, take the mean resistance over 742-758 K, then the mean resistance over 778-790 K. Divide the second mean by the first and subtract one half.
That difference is 0.470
